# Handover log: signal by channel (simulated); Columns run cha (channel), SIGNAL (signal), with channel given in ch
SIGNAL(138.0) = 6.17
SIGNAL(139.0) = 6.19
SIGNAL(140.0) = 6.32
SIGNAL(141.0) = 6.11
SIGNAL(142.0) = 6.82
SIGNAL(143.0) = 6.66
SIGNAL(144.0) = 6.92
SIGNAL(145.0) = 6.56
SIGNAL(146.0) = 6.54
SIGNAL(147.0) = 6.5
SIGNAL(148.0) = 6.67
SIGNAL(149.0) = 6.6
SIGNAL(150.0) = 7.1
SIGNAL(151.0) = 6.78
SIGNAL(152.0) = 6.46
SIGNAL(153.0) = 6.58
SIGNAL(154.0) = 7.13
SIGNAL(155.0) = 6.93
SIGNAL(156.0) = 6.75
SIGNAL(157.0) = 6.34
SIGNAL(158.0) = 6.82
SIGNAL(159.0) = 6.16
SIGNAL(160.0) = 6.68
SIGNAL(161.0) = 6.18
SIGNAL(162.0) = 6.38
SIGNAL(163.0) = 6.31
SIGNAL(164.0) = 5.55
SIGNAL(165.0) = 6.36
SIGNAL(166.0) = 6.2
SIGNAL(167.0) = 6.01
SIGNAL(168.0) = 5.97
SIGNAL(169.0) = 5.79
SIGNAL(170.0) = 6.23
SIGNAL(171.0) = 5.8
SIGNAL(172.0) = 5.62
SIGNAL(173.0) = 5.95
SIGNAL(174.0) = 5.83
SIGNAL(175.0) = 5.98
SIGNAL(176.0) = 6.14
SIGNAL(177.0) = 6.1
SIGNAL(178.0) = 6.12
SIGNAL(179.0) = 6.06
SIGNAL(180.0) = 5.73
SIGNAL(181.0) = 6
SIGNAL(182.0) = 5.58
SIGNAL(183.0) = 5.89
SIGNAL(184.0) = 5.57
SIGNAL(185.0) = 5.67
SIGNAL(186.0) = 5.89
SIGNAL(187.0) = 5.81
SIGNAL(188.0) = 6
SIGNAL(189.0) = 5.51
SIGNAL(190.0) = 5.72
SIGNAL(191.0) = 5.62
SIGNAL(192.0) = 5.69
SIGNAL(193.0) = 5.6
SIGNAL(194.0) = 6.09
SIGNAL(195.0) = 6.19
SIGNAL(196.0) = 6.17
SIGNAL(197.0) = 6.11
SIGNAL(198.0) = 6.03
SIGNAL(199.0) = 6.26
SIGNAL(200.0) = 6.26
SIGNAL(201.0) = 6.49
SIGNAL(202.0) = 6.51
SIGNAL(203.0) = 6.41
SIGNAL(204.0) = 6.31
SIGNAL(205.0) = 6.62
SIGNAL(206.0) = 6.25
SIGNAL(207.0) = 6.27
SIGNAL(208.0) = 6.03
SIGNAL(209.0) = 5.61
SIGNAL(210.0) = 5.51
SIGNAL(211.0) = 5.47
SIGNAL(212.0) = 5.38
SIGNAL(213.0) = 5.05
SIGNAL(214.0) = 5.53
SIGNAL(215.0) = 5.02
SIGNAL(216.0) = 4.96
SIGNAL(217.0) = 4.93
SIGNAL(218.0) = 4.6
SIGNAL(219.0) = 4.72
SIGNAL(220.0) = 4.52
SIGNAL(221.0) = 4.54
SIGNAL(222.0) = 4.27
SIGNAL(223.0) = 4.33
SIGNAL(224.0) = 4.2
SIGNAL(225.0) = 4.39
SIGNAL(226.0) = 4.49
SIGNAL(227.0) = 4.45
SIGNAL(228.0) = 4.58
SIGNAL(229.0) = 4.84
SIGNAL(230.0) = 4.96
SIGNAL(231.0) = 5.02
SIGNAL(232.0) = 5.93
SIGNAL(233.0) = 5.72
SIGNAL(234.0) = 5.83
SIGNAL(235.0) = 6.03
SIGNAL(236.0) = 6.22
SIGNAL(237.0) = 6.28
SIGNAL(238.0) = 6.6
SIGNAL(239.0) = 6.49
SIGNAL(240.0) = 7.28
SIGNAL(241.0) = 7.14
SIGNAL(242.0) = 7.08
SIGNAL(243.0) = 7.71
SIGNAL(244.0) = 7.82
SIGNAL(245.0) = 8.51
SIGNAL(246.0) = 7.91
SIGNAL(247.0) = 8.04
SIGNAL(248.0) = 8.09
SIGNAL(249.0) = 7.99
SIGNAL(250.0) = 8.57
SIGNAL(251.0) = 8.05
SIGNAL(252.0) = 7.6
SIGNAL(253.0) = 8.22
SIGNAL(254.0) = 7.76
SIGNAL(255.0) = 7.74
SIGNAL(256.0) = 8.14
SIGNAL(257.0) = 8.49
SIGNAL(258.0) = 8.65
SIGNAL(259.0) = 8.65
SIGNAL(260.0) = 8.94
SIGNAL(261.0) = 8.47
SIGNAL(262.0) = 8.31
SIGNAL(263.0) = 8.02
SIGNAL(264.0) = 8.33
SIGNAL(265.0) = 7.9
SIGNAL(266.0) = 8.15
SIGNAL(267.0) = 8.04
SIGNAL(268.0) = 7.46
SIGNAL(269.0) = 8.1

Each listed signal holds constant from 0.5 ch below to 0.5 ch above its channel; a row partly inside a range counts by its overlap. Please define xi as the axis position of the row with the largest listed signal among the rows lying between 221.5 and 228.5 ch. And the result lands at 228.0 ch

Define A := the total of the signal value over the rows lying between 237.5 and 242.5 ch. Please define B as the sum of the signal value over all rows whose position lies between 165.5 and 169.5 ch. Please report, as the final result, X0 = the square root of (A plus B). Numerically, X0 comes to 7.65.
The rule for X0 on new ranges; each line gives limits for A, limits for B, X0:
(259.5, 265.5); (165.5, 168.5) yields 8.26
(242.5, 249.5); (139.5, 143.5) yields 9.05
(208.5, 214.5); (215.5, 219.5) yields 7.19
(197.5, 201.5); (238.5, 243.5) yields 7.79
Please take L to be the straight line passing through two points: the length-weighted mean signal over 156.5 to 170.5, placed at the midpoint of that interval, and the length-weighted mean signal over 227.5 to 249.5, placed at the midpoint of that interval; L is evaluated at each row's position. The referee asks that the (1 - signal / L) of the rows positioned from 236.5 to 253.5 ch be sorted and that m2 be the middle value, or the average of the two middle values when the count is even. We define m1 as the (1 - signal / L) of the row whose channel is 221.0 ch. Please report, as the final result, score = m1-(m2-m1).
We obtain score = 0.8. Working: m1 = 0.3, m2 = -0.2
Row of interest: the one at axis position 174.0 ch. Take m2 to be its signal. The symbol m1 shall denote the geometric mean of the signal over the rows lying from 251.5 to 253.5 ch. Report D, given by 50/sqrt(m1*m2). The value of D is 7.4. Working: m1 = 7.9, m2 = 5.83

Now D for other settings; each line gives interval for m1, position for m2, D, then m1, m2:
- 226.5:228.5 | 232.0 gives 9.7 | 4.5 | 5.93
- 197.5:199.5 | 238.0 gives 7.9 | 6.1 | 6.6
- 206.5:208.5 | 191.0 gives 8.5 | 6.1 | 5.62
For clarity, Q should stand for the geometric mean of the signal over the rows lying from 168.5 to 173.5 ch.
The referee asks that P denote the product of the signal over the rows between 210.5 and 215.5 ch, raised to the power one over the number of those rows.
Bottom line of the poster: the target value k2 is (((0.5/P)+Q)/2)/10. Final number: 0.298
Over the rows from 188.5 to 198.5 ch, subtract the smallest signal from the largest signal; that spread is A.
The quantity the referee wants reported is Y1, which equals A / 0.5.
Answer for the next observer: 1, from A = 0.7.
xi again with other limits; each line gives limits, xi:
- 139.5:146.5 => 144.0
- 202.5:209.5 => 205.0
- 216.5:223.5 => 217.0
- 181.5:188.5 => 188.0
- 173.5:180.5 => 176.0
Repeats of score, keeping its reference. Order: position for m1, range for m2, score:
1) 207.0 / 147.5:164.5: 0.1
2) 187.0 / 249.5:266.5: 0.4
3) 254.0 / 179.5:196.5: -0.4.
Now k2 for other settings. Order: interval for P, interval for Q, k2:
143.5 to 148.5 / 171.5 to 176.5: 0.299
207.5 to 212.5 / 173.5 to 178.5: 0.306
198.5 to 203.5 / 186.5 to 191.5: 0.290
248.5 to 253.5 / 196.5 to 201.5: 0.314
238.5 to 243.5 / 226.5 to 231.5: 0.242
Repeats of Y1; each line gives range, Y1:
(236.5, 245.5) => 4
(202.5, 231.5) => 5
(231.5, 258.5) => 6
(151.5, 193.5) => 3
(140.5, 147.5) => 2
